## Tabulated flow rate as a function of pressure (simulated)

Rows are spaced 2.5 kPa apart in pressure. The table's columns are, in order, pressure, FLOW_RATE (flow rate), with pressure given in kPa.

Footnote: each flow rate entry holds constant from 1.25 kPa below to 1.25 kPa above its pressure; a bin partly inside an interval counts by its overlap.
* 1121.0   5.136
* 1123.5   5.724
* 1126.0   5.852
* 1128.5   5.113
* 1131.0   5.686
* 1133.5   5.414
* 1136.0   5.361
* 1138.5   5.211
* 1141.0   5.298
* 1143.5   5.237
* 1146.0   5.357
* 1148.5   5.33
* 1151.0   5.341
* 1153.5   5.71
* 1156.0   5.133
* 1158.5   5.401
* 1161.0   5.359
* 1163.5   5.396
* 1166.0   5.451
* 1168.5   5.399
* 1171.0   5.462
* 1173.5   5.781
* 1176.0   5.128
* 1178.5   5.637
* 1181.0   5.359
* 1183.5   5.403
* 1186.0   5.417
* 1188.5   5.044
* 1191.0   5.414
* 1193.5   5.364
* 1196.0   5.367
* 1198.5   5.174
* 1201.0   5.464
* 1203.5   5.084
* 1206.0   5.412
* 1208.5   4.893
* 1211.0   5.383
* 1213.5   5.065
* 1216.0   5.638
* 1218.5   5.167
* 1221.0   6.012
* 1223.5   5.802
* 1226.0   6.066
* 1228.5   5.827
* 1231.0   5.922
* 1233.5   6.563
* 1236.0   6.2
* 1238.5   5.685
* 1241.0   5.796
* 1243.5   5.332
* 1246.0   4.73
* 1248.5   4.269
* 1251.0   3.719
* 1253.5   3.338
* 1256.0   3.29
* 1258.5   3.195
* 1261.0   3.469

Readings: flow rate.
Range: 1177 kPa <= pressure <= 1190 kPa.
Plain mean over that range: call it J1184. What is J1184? 5.37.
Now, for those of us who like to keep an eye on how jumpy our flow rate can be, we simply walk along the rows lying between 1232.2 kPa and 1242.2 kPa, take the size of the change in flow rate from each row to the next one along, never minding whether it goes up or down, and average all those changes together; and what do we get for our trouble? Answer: 0.33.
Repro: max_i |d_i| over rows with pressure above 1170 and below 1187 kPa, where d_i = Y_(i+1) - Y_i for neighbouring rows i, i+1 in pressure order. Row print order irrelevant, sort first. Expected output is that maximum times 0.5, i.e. 0.33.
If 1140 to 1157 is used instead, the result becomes 0.29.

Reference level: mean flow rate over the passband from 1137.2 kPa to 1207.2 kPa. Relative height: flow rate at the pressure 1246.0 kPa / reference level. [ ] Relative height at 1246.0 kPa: 0.88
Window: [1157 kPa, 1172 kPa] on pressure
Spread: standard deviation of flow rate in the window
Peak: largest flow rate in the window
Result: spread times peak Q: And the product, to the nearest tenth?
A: 0.2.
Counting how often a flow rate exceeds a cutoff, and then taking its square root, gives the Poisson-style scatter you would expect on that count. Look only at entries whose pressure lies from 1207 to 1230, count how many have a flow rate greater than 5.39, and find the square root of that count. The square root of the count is 2.2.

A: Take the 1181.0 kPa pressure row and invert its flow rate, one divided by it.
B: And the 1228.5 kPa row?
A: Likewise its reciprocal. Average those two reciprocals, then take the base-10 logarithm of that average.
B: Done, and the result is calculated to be -0.75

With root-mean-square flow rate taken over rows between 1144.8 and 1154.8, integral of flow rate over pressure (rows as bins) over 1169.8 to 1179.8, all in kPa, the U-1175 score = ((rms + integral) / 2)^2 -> 914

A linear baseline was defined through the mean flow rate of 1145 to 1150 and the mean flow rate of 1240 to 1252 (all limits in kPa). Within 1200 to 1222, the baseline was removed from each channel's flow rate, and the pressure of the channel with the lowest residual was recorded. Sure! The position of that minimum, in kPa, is 1208.5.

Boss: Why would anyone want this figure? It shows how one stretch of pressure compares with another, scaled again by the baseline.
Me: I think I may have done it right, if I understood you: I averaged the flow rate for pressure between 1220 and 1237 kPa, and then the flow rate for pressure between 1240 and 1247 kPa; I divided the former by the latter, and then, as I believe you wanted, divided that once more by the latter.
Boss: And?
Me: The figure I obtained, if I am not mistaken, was 0.22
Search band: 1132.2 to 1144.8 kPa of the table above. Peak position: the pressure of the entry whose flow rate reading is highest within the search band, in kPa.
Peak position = 1133.5 kPa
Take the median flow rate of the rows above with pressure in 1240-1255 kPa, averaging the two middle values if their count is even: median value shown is 4.5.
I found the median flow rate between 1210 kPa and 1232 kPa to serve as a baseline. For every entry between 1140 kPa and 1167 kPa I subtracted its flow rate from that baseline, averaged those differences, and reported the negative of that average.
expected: -0.437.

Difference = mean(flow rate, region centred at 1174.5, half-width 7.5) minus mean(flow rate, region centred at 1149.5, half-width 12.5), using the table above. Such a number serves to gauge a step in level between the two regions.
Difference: 0.12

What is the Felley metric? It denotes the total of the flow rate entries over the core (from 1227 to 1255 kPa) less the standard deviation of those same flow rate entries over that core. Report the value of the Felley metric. 56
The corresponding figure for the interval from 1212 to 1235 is 52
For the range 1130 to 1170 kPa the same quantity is 86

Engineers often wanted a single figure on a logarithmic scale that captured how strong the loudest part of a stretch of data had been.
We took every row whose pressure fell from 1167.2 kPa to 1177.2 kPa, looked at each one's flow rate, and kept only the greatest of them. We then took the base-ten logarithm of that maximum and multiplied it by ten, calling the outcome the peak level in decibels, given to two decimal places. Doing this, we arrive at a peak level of 7.62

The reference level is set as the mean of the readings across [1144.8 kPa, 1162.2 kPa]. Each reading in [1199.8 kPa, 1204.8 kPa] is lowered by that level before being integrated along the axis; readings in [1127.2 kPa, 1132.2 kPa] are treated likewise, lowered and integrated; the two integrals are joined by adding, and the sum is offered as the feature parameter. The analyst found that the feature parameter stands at -0.4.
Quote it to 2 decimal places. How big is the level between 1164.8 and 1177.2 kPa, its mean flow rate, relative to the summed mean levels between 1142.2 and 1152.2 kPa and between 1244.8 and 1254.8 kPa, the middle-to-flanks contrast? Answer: 0.58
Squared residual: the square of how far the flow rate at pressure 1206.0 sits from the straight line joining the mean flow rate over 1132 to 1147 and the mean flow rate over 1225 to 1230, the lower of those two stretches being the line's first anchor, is 0.14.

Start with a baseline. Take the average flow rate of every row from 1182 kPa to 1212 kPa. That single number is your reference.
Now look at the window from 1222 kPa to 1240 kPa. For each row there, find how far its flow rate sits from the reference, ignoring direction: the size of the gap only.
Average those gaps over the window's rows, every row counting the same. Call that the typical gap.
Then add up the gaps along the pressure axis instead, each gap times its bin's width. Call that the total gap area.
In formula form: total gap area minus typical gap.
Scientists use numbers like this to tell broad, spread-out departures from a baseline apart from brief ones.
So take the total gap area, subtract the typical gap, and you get 12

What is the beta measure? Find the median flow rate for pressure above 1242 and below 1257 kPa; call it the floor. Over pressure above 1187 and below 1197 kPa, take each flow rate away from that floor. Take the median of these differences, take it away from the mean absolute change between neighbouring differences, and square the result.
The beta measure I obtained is 2.3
